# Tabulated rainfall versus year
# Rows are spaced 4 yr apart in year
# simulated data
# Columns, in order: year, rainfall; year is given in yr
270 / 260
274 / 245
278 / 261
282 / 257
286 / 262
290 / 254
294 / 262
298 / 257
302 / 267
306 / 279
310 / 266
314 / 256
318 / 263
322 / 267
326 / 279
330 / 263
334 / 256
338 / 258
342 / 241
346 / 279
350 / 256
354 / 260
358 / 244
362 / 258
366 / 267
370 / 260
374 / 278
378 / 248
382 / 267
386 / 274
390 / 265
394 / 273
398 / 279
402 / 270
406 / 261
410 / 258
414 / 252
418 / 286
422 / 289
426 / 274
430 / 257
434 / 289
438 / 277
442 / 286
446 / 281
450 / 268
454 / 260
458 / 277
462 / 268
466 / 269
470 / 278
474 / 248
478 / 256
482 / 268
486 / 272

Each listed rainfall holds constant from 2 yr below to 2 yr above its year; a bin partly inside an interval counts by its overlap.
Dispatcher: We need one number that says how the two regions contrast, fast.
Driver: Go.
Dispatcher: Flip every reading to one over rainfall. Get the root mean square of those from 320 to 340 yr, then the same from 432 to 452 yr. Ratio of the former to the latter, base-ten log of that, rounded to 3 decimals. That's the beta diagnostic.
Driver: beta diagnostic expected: 0.025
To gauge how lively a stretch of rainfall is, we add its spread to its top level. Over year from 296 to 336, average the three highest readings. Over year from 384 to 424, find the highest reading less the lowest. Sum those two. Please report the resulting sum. 312.0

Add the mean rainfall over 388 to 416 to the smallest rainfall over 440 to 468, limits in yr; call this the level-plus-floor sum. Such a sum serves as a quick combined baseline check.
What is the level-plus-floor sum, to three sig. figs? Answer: 525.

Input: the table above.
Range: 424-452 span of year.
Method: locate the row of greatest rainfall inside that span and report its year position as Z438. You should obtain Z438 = 434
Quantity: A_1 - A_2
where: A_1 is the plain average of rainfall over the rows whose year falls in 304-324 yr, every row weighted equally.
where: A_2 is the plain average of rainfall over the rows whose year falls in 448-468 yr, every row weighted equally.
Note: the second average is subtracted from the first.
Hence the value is -2.2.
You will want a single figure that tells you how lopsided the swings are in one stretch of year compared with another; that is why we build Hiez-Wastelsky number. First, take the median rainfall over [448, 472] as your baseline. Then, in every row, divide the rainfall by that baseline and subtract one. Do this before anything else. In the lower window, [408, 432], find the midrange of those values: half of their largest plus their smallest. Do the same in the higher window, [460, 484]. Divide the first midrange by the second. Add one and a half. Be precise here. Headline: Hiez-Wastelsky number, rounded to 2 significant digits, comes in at 1.1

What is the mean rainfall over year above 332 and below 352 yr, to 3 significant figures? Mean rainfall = 258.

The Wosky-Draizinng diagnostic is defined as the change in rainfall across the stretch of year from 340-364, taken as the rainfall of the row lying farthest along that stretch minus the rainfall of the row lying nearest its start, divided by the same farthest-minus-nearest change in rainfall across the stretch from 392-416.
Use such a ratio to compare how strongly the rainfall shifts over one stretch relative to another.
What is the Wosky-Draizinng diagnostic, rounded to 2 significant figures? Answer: -0.81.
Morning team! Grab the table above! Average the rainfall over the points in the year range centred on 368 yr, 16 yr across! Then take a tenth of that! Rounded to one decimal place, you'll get 26.6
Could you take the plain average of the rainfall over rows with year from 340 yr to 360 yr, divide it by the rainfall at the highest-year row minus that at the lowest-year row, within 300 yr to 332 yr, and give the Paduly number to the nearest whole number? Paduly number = -64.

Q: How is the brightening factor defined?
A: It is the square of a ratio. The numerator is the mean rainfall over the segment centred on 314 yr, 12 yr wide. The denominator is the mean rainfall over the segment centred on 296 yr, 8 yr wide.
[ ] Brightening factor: 1.02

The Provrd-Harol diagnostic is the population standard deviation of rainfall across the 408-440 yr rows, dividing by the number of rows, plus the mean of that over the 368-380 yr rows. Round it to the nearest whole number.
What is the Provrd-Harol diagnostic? 276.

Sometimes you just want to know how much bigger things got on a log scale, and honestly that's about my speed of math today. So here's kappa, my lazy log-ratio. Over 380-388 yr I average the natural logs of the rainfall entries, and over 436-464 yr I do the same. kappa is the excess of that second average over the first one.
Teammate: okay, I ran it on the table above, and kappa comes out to 0.01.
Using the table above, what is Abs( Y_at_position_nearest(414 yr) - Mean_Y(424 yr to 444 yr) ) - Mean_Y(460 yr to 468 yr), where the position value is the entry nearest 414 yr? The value -244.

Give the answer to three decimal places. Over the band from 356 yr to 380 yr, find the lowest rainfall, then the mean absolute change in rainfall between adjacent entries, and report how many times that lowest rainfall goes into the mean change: 0.064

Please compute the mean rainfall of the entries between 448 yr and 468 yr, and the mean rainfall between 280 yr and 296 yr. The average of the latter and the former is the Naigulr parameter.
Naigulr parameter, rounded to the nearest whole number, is 264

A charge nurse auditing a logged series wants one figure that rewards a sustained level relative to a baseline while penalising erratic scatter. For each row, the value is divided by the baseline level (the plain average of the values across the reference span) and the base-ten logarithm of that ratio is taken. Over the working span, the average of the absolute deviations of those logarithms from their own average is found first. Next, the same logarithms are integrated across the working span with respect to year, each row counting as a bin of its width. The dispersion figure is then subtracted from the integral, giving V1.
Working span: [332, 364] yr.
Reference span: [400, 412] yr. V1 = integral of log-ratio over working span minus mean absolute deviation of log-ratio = -0.37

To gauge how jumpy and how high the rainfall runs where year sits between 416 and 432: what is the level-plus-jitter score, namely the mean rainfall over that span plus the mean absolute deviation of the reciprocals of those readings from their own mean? 277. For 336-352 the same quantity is 259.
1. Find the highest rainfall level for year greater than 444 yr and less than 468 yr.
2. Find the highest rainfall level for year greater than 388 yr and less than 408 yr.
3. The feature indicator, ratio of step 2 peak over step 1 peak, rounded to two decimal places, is 0.99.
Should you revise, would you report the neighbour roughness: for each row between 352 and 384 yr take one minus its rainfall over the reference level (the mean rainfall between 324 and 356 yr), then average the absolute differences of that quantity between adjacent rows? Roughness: 0.062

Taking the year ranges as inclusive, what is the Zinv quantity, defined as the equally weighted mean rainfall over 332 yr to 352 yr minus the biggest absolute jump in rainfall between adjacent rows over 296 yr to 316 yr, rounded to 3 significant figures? 245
